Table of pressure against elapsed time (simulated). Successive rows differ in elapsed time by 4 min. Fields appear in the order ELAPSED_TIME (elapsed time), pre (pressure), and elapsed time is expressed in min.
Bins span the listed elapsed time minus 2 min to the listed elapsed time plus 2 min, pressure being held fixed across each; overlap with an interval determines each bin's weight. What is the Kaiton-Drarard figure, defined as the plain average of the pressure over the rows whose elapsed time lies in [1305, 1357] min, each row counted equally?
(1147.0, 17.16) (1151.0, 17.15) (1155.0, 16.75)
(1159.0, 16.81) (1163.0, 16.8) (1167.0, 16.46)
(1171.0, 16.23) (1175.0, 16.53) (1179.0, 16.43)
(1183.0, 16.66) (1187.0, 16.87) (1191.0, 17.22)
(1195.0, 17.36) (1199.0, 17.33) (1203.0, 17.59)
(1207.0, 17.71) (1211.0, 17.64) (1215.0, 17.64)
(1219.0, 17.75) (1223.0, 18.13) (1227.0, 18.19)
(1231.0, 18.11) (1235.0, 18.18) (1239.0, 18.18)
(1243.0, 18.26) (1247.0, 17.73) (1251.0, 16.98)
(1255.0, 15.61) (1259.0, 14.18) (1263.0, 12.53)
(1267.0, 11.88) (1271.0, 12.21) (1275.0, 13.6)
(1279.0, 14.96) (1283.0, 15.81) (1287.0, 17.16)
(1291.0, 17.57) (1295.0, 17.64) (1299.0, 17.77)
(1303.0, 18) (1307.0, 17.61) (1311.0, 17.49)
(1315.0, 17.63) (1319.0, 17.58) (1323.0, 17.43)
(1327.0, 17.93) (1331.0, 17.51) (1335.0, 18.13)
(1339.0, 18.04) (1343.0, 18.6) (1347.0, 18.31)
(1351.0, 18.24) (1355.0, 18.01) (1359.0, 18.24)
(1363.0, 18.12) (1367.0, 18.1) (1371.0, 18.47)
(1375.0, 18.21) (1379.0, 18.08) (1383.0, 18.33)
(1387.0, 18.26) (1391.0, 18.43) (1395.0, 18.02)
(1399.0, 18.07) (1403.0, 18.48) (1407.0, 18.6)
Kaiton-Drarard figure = 17.9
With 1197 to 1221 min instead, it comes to 17.6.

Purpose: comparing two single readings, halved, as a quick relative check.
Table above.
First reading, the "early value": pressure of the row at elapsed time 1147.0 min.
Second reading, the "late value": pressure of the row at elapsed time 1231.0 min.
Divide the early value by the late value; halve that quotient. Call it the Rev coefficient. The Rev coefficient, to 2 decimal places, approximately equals 0.47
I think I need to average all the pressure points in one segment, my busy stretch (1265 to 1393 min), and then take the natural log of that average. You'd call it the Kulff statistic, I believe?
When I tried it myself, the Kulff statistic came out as 2.85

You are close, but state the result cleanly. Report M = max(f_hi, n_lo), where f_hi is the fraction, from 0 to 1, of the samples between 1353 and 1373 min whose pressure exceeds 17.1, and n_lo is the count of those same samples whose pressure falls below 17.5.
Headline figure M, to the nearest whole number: 1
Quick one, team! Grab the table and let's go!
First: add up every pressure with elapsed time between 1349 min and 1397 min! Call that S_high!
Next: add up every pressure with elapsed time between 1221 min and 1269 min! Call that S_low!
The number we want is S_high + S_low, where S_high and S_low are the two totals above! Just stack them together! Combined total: 416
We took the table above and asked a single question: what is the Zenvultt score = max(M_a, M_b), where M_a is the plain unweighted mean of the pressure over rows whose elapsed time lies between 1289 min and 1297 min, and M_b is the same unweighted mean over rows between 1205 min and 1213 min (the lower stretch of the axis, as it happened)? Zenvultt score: 17.7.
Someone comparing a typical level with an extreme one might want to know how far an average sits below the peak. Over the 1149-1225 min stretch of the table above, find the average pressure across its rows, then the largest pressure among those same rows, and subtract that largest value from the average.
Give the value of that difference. -1.0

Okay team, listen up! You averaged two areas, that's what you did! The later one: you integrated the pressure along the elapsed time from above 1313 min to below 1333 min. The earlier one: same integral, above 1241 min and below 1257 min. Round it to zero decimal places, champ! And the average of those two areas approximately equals 313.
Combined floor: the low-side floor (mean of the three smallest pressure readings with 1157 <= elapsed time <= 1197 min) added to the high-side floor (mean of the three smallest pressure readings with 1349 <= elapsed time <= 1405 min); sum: 34.4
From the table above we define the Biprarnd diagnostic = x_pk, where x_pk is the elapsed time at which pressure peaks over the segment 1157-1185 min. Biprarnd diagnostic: 1159.0 min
